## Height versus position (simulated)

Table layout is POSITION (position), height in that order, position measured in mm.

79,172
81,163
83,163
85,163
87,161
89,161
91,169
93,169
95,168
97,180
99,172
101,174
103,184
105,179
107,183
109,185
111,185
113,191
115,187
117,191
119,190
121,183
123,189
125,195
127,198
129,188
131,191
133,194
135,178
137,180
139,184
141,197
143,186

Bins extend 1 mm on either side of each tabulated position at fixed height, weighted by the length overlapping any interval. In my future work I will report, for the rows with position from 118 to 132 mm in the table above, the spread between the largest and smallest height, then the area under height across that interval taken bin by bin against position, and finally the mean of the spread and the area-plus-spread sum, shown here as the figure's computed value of 1349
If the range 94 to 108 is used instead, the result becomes 1256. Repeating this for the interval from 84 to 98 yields 1190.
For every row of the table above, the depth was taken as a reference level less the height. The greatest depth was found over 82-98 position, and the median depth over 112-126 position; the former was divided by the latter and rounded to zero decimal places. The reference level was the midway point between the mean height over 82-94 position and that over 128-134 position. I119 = -1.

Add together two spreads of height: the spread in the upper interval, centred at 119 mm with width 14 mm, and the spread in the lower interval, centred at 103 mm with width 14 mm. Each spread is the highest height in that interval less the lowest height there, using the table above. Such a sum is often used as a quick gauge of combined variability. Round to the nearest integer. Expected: 25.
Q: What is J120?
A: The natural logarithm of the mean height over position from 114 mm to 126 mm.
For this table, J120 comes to 5.24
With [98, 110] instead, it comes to 5.19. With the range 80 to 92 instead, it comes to 5.10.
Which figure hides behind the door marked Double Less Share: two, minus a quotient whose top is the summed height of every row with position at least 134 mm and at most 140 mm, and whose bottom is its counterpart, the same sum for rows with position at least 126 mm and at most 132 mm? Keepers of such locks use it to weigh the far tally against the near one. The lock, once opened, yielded 1.06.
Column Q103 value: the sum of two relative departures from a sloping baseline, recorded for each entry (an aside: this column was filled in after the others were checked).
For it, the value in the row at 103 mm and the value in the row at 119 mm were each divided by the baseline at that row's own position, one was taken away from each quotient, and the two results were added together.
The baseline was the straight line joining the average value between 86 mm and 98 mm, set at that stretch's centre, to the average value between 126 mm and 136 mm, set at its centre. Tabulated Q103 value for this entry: 0.09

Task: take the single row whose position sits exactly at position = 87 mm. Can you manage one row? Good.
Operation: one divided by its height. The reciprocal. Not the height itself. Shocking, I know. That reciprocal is 0.0062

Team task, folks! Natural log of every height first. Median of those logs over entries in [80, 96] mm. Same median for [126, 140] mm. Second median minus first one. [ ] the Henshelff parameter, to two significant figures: 0.14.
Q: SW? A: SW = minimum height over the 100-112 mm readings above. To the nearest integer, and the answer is 174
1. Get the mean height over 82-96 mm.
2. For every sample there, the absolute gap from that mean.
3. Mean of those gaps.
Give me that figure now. 3.3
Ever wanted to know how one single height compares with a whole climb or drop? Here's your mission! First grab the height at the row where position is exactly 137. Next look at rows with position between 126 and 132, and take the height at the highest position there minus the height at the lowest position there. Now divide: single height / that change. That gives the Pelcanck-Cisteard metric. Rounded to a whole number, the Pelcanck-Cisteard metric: -26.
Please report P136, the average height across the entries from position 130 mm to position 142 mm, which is 187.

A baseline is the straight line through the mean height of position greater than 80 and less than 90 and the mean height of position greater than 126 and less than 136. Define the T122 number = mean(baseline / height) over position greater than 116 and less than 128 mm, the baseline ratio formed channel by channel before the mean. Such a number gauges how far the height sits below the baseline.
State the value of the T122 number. 0.966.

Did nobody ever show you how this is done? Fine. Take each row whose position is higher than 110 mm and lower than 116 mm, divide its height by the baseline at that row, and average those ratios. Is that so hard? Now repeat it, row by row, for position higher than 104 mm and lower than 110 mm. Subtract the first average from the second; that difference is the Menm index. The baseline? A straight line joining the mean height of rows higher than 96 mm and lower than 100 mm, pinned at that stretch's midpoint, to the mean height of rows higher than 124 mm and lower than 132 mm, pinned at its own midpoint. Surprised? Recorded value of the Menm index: -0.010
